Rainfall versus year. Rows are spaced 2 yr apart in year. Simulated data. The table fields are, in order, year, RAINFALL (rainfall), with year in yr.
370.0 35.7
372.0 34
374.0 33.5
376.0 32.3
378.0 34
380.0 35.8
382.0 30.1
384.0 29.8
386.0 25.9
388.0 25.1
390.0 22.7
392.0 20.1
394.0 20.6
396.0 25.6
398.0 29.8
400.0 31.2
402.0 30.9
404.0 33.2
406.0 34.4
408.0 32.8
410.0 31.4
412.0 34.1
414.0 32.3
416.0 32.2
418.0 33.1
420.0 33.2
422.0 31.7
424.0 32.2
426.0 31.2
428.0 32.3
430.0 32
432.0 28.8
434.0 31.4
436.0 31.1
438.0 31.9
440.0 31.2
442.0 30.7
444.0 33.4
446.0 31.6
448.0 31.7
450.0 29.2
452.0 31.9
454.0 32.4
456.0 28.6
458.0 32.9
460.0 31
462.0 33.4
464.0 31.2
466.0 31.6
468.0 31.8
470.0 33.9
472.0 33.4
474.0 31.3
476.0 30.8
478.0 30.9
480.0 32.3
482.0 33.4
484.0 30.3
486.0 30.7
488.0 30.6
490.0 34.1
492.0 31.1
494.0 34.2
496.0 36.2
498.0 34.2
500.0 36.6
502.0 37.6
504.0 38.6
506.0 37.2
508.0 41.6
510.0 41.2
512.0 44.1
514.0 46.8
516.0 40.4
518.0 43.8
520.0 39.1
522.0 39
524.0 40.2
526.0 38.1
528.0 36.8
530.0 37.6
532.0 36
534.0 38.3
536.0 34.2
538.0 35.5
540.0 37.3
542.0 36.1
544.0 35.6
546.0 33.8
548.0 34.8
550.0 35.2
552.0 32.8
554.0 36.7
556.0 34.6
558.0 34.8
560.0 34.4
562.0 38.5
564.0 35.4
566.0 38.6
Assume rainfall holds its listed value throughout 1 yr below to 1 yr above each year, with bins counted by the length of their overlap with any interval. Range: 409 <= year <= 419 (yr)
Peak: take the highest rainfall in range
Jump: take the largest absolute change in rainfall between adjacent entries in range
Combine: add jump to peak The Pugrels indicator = 37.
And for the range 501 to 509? 46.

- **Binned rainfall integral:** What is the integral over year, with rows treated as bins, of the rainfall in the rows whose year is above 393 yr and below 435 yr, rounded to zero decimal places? 1309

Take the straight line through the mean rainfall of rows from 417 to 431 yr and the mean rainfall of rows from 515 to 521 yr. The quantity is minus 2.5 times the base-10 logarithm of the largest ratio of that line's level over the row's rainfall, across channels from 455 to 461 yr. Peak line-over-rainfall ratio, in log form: -0.23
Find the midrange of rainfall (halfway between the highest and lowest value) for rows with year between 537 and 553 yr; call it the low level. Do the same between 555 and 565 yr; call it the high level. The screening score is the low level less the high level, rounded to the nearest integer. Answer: -1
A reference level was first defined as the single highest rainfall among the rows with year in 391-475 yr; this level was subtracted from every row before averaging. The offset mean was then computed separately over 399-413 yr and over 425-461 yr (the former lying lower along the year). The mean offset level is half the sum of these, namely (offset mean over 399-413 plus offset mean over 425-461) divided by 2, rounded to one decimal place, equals -2.5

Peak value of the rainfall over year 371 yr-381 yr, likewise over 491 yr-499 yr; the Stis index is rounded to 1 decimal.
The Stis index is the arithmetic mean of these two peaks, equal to 36.0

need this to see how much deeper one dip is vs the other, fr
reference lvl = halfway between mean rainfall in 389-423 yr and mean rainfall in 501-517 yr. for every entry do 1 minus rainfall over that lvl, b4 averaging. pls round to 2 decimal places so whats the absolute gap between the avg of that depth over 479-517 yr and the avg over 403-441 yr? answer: 0.12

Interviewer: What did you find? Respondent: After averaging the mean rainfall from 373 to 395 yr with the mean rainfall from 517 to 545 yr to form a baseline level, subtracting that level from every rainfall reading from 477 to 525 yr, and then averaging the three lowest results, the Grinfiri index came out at -2.4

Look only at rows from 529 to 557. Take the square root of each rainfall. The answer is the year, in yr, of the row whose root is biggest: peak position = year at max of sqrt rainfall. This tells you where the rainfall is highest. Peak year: 534.0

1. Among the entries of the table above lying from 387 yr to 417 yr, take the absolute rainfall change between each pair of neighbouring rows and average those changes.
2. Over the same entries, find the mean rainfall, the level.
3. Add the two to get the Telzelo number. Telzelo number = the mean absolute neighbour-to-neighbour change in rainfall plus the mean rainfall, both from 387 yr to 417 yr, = 31.1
